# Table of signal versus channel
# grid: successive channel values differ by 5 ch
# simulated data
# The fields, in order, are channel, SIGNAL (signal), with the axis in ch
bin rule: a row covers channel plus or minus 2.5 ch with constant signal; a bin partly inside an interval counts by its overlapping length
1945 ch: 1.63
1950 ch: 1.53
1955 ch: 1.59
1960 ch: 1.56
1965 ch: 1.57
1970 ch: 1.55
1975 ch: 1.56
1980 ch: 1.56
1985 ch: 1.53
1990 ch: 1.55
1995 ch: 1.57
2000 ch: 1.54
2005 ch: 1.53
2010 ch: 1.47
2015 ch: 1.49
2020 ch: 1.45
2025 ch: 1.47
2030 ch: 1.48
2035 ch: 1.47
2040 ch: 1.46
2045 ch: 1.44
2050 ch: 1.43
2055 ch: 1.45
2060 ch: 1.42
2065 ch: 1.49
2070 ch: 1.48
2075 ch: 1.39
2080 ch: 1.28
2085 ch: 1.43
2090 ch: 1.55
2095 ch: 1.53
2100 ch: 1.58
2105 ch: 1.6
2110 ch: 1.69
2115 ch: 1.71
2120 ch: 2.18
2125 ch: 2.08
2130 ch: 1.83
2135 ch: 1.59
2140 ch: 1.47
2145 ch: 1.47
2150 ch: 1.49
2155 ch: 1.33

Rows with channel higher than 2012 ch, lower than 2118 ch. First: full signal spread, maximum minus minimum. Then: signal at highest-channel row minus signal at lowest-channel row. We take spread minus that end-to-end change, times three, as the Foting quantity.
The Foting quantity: 0.63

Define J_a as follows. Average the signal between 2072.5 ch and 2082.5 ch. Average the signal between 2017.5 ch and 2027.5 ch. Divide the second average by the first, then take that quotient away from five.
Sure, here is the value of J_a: 3.91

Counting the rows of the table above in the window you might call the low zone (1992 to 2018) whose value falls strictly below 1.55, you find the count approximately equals 4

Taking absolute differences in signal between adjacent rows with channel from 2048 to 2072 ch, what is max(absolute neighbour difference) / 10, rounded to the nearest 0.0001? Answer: 0.0070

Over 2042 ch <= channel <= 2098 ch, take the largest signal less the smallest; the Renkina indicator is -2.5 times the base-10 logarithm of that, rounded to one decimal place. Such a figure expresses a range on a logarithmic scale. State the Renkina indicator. 1.4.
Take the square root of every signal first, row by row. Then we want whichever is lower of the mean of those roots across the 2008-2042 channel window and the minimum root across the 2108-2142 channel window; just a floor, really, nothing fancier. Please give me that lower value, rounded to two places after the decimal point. 1.21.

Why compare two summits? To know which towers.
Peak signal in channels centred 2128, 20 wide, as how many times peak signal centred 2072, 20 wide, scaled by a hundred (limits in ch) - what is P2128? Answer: 146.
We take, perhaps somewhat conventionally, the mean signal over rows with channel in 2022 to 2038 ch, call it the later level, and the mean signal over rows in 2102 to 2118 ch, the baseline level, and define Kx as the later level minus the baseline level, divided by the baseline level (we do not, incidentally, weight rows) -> -0.12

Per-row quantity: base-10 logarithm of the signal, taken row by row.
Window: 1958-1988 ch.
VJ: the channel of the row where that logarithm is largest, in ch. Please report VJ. 1965 ch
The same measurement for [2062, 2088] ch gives 2065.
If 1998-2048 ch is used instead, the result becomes 2000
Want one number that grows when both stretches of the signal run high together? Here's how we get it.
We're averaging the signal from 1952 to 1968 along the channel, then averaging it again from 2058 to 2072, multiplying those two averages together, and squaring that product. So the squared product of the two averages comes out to 5.3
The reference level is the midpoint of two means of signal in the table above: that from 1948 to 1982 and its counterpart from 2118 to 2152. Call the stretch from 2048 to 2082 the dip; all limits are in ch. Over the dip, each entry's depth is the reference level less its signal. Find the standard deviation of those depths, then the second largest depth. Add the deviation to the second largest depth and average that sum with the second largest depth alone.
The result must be 0.29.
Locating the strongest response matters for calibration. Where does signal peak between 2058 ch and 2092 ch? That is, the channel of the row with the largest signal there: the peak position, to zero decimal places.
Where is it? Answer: 2090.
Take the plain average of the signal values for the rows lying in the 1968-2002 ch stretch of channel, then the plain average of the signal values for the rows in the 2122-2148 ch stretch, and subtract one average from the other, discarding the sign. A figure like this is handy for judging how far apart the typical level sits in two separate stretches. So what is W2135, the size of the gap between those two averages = 0.14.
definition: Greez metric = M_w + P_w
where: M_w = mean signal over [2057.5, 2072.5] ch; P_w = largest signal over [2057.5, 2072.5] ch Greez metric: 2.953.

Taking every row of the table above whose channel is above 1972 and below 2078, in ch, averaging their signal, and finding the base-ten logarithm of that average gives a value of 0.172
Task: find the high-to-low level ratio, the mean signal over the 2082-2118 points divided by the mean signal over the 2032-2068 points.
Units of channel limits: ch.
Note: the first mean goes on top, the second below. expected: 1.09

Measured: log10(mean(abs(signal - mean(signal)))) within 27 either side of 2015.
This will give -1.4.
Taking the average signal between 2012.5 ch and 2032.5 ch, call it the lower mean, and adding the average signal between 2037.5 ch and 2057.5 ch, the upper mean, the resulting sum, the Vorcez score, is 2.92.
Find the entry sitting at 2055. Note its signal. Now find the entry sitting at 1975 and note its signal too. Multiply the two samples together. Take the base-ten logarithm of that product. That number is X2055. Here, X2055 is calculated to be 0.354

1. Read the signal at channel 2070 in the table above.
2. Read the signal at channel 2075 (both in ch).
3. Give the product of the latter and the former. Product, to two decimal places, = 2.06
